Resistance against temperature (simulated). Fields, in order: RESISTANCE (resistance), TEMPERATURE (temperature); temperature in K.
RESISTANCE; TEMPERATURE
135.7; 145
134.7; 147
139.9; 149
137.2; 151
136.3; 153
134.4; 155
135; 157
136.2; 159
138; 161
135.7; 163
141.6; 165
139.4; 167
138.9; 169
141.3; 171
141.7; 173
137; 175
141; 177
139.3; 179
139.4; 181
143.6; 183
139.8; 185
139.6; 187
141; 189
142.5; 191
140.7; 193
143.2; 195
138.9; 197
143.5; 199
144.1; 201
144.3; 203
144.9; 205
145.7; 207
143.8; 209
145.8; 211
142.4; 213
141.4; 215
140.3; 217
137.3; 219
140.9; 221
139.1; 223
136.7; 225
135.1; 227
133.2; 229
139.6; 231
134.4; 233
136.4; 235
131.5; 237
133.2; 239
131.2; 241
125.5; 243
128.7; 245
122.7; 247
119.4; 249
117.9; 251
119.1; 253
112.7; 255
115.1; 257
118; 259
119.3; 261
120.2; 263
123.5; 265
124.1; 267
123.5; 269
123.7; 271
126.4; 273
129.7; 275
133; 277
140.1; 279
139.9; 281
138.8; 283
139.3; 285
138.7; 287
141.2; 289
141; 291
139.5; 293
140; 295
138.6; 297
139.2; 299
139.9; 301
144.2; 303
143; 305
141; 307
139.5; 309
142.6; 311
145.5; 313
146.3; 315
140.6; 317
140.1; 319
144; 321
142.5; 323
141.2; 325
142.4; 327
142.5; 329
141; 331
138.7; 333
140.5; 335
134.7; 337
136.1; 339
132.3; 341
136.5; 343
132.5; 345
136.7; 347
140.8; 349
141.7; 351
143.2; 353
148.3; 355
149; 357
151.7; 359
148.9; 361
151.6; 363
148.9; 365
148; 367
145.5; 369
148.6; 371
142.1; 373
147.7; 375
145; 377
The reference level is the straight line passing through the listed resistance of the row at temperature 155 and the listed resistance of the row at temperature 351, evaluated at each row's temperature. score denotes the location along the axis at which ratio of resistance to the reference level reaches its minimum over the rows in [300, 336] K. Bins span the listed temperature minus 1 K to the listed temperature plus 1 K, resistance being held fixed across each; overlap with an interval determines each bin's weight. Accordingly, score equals 333 K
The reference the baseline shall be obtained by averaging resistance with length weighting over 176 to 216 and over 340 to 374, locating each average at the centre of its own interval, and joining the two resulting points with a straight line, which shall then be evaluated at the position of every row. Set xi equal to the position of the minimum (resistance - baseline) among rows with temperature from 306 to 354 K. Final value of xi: 341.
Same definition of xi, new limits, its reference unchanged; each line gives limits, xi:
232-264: 255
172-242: 241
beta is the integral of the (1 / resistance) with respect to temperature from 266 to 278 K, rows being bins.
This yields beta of 0.095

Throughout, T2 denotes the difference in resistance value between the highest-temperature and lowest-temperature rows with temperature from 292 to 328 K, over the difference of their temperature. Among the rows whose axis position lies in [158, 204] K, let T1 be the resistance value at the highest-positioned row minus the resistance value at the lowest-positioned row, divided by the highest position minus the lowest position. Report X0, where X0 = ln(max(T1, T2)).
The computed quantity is -1.7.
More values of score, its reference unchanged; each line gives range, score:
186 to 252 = 251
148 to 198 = 155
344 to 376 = 345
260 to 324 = 261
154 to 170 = 155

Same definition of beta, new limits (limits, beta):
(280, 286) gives 0.043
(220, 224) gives 0.029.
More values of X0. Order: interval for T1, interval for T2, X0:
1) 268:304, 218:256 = -0.5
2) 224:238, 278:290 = -2.2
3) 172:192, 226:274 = -3.1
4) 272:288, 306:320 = -0.1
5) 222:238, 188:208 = -1.3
